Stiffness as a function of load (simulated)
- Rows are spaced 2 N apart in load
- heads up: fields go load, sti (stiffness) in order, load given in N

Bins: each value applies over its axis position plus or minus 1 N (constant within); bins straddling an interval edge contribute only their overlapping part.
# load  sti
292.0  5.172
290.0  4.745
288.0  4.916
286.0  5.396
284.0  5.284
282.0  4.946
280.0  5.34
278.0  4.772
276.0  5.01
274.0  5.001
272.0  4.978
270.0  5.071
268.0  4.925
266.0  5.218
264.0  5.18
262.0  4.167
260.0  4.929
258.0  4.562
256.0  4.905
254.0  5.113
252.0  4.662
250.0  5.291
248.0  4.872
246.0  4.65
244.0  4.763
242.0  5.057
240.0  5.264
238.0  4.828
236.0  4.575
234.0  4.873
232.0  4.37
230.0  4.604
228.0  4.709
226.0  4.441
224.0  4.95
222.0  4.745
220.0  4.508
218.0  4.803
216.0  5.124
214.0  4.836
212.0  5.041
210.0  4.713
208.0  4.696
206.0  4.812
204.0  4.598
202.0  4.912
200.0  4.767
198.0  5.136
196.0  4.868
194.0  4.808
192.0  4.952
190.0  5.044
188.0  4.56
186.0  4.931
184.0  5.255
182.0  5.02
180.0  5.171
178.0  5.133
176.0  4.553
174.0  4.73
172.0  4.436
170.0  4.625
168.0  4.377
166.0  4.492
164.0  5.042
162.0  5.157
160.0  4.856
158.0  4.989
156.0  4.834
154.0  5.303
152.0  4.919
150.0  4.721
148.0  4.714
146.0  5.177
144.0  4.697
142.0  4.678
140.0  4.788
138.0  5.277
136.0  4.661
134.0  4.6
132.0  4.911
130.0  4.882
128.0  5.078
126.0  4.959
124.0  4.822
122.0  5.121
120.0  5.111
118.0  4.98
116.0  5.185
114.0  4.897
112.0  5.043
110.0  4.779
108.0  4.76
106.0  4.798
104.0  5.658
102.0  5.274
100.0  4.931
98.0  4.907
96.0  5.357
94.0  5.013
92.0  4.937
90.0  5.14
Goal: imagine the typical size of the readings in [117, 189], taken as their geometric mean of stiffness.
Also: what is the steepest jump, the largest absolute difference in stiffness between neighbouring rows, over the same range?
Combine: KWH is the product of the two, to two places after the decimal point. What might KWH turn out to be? 3.00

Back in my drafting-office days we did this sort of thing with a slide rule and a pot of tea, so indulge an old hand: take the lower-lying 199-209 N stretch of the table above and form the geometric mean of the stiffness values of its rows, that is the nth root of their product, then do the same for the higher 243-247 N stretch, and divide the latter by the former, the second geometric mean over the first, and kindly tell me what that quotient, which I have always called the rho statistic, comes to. 0.99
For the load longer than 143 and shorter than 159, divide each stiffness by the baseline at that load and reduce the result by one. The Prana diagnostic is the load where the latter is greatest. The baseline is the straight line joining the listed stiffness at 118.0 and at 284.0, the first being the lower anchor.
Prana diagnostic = 154.0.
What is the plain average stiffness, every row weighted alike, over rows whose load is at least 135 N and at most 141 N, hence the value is 4.91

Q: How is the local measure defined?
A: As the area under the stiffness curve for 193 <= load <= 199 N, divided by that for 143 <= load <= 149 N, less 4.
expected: -2.98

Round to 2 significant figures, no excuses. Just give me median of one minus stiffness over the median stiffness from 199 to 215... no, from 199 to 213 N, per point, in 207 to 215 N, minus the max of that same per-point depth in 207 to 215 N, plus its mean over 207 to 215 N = -0.028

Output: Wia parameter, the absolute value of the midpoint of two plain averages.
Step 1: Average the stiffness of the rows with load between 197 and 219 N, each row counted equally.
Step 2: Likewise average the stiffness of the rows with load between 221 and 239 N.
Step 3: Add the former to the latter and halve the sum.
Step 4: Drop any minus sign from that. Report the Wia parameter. 4.77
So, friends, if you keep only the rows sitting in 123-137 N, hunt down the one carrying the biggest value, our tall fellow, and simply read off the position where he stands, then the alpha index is 128.0 N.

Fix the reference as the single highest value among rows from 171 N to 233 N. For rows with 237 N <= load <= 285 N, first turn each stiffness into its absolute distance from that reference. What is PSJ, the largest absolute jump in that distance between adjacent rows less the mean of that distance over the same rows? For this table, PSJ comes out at 0.69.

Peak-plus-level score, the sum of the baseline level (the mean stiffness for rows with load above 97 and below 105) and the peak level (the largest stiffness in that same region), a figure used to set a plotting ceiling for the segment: 10.9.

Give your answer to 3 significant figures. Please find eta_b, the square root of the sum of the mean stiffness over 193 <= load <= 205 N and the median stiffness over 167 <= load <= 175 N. 3.06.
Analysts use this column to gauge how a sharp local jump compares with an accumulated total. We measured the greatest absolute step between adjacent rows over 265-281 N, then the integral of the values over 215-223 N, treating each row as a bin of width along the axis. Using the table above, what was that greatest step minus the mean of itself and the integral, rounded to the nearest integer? -19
